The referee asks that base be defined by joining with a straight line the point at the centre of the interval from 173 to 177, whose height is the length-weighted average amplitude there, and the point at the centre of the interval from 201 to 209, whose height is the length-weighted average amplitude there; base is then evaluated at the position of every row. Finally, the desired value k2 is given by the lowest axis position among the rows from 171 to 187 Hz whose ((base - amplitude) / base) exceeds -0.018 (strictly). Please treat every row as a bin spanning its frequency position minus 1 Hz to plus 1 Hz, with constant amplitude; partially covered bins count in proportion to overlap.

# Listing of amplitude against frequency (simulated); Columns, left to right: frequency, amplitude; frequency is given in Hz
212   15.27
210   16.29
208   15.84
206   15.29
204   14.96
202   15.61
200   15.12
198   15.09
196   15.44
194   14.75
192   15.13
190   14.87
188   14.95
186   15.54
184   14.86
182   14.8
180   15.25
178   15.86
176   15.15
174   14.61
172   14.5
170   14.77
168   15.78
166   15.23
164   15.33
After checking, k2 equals 172 Hz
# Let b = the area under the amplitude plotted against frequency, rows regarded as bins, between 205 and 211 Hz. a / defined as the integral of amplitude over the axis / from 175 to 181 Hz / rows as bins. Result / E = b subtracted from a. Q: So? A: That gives -2.3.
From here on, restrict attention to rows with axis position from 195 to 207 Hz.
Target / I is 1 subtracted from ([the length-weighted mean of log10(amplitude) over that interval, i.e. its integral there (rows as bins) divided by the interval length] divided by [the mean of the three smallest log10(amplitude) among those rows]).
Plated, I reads 0.0047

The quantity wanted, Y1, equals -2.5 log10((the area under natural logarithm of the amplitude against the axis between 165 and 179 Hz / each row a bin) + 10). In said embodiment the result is -4.20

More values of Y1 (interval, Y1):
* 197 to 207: -3.93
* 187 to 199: -4.07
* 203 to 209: -3.55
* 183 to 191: -3.75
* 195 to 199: -3.30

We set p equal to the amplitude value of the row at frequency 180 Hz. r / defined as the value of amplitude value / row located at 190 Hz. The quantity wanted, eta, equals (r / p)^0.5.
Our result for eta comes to 0.99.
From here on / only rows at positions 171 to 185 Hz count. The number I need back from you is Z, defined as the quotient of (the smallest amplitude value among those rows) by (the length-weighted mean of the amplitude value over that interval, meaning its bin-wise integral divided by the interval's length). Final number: 0.966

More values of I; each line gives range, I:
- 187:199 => 0.0045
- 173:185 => 0.0081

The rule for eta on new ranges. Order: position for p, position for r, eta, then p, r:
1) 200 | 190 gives 0.99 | 15.12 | 14.87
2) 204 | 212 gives 1.01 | 14.96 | 15.27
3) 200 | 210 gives 1.04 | 15.12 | 16.29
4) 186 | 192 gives 0.99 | 15.54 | 15.13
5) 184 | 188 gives 1.00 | 14.86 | 14.95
